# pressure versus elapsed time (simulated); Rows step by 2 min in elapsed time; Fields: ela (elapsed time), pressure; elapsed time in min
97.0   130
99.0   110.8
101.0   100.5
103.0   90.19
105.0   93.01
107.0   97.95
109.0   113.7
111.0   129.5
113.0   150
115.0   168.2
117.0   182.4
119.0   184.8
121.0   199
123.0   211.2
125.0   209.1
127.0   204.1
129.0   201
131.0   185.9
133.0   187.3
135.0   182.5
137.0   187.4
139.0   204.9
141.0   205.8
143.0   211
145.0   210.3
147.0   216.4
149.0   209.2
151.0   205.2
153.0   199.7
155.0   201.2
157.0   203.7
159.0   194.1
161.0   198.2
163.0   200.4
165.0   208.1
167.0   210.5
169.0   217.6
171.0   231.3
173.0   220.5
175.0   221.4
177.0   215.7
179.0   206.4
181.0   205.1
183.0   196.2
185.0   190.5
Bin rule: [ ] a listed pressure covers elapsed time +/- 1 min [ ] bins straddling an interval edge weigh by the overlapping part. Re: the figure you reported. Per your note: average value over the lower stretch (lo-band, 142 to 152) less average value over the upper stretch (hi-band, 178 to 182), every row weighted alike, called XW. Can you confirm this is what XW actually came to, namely 5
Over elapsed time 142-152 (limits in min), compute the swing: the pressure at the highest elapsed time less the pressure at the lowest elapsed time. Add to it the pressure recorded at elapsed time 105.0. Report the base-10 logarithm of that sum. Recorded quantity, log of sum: 1.94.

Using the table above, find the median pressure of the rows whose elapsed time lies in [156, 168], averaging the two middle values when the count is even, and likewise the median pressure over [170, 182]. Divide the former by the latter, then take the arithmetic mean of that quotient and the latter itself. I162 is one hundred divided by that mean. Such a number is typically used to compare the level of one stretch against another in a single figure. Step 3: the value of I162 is 0.91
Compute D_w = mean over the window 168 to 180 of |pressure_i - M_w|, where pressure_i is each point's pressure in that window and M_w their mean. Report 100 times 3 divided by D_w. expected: 54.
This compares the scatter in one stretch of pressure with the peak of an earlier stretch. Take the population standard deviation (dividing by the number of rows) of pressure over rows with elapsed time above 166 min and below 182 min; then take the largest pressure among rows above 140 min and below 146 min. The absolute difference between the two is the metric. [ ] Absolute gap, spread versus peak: 203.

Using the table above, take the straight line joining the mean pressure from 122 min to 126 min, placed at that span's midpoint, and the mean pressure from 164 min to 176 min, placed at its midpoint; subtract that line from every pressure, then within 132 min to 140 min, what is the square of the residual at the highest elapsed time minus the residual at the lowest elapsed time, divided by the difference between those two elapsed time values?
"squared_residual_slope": 7.6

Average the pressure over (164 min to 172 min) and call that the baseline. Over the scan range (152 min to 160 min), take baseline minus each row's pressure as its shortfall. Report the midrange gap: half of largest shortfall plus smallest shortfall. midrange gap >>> 18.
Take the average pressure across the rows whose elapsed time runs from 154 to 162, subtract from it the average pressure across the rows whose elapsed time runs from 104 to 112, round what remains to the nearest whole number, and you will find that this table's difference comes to 91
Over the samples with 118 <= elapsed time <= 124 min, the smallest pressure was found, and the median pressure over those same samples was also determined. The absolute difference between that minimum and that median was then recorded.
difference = 14.2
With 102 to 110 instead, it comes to 5.3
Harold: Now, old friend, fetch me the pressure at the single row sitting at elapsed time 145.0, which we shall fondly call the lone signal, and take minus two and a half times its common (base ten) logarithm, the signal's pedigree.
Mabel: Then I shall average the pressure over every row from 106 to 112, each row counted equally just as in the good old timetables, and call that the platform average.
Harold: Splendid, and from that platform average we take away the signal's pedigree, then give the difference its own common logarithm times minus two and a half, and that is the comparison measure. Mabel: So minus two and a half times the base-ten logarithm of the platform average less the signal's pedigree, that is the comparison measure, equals -5.19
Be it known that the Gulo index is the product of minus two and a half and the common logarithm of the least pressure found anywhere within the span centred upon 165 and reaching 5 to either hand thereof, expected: -5.74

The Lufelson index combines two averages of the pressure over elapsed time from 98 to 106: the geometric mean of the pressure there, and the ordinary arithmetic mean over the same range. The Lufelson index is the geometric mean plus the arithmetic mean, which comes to 197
